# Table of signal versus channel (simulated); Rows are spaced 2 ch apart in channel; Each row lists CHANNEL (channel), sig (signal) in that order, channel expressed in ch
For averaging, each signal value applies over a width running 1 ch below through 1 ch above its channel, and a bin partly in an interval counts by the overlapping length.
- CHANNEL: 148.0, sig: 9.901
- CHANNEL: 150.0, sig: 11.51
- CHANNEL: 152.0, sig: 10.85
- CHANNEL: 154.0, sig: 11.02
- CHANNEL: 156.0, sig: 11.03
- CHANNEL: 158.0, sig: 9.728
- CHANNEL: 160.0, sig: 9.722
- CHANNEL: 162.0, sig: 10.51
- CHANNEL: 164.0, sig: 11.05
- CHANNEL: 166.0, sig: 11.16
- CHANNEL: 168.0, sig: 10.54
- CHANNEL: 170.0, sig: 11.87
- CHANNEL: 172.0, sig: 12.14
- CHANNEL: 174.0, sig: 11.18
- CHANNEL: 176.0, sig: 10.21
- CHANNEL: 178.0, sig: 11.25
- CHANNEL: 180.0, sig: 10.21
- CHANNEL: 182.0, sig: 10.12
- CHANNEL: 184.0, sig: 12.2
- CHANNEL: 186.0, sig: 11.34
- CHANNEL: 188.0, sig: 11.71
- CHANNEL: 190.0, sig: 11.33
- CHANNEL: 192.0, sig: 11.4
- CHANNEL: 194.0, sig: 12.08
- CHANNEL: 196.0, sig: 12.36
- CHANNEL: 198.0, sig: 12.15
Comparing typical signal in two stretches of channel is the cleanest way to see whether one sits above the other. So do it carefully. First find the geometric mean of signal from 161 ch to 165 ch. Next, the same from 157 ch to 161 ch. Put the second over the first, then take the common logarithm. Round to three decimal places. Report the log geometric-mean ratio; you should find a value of -0.045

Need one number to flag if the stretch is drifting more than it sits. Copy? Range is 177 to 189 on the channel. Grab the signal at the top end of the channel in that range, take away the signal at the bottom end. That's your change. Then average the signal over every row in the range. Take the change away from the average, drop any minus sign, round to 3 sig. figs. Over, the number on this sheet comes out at 10.7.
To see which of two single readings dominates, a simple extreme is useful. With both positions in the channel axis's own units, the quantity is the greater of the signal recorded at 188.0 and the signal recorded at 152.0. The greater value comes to 11.7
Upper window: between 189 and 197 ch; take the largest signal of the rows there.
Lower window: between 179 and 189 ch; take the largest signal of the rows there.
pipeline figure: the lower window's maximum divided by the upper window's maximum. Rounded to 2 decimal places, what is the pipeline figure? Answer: 0.99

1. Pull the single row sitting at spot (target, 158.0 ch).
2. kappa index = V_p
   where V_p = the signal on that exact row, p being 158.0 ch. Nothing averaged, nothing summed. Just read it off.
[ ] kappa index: 9.728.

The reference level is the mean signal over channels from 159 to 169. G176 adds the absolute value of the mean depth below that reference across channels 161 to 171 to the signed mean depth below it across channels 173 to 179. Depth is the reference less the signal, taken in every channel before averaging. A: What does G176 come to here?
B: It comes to 0.15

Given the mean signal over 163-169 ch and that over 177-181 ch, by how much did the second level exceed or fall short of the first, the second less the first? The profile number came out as -0.2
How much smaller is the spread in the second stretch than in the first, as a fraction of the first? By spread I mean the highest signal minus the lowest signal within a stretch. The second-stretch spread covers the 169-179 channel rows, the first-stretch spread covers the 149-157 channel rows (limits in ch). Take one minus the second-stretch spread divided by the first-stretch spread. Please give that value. -1.9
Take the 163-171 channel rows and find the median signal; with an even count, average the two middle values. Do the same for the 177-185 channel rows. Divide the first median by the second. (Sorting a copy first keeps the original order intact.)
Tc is 1.03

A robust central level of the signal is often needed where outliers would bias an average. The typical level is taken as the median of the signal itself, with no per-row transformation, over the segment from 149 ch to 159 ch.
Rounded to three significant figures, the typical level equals 11.0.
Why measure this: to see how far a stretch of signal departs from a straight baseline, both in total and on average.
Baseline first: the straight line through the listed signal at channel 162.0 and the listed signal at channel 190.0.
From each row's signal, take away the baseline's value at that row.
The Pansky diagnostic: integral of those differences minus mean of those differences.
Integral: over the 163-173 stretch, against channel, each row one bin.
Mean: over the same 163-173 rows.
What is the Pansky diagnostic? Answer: 6.0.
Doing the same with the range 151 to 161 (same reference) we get 1.2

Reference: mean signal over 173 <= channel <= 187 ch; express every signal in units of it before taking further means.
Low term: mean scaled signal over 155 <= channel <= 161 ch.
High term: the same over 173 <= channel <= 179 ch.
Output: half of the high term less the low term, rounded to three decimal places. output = 0.033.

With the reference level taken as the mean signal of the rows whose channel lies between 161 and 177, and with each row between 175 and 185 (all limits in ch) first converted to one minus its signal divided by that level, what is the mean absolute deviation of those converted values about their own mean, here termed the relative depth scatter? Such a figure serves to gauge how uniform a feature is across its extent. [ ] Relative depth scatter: 0.0669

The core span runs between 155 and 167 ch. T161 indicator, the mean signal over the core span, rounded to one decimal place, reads 10.5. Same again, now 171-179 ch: 11.2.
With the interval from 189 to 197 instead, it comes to 11.8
